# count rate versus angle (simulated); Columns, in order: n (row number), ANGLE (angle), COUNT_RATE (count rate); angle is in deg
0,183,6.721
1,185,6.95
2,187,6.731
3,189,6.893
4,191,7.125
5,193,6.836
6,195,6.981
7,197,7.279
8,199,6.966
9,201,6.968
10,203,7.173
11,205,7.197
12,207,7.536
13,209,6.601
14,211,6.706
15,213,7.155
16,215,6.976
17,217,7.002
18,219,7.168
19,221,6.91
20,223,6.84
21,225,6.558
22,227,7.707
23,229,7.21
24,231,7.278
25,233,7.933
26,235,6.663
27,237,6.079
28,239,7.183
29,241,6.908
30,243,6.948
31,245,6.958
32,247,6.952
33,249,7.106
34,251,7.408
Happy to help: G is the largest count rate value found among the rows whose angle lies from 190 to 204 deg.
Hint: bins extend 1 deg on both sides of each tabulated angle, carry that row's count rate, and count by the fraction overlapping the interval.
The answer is 7.279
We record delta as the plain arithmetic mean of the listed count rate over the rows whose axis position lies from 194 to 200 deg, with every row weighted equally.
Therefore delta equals 7.08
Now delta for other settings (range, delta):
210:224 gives 6.97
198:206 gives 7.08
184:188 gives 6.84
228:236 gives 7.27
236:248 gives 6.84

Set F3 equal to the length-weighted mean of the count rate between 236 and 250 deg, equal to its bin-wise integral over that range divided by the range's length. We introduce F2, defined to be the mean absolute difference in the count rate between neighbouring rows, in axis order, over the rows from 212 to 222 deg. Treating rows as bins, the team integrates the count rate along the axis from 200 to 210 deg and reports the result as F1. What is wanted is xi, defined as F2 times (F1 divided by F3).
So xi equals 1.6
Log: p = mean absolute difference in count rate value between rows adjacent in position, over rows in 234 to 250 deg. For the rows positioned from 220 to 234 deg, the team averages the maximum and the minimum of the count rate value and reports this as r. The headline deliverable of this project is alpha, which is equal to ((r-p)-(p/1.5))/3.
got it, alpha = 2.24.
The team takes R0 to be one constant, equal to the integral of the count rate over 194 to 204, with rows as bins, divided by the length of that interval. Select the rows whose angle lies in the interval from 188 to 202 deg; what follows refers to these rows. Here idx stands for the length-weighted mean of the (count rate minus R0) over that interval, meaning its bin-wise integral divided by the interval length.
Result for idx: -0.07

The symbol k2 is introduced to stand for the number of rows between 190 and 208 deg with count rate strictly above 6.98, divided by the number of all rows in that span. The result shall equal 0.67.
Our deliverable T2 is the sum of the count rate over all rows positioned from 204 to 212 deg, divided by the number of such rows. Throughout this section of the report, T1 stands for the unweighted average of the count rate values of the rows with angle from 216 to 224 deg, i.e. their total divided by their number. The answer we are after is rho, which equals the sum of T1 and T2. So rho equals 14.0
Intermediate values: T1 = 6.98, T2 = 7.01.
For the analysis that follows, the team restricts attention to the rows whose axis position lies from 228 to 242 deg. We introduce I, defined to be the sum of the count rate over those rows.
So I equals 49.3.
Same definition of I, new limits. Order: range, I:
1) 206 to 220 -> 49.1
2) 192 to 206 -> 49.4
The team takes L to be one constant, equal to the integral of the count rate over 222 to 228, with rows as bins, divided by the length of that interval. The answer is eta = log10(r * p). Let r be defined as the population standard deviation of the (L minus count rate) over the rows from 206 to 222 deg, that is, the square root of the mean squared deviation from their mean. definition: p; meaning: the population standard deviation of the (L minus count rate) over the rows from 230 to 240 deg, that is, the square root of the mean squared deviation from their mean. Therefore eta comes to -0.77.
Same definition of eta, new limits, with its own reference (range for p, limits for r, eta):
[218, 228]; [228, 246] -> -0.74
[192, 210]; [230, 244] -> -0.87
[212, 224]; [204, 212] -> -1.34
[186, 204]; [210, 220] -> -1.57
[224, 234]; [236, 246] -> -0.74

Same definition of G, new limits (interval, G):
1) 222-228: 7.707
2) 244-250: 7.106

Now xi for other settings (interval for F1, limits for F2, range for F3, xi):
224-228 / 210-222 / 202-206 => 0.9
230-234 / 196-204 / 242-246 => 0.8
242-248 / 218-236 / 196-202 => 3.1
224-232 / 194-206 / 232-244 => 1.4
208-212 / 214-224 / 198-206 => 0.5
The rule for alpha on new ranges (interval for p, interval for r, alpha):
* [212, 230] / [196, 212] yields 2.17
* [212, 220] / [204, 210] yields 2.29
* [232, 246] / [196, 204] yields 2.07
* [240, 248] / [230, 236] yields 2.42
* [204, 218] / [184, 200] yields 2.15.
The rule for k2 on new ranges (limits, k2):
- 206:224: 0.44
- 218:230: 0.50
